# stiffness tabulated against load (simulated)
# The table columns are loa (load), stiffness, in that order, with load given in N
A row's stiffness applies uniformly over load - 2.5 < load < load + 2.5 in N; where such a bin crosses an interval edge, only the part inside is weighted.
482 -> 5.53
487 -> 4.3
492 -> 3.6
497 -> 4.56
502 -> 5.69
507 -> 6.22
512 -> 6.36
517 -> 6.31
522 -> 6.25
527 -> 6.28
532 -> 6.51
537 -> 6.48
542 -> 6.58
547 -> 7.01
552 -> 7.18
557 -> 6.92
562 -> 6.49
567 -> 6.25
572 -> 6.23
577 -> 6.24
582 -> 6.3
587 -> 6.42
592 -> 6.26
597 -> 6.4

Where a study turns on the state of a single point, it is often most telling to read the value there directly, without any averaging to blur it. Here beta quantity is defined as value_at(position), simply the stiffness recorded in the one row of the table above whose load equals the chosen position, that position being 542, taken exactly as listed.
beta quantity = 6.58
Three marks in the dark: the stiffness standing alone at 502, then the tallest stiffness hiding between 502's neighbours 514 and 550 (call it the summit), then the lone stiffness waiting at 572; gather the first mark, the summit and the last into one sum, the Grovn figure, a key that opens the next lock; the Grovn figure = 18.9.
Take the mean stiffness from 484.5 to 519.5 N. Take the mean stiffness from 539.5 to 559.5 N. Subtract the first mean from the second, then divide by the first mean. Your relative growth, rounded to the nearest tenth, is 0.3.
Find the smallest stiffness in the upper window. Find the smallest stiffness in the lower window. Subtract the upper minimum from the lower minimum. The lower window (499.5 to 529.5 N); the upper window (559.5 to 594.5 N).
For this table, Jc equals -0.5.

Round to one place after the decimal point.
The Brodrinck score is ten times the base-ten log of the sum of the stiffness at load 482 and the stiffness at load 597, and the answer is 10.8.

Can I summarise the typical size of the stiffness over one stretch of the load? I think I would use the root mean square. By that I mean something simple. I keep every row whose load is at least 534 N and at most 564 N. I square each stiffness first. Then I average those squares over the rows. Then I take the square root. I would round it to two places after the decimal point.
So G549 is 6.78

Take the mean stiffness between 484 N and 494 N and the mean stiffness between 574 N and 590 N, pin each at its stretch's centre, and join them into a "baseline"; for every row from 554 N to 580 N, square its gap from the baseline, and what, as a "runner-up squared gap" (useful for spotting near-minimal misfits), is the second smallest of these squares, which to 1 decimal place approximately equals 0.0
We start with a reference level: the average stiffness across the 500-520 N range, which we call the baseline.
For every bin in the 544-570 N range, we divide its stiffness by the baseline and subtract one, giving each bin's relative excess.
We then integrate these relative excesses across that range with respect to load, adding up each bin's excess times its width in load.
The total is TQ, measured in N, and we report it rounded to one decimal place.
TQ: 2.5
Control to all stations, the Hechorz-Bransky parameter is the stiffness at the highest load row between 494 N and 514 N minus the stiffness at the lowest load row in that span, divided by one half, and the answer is 3.6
